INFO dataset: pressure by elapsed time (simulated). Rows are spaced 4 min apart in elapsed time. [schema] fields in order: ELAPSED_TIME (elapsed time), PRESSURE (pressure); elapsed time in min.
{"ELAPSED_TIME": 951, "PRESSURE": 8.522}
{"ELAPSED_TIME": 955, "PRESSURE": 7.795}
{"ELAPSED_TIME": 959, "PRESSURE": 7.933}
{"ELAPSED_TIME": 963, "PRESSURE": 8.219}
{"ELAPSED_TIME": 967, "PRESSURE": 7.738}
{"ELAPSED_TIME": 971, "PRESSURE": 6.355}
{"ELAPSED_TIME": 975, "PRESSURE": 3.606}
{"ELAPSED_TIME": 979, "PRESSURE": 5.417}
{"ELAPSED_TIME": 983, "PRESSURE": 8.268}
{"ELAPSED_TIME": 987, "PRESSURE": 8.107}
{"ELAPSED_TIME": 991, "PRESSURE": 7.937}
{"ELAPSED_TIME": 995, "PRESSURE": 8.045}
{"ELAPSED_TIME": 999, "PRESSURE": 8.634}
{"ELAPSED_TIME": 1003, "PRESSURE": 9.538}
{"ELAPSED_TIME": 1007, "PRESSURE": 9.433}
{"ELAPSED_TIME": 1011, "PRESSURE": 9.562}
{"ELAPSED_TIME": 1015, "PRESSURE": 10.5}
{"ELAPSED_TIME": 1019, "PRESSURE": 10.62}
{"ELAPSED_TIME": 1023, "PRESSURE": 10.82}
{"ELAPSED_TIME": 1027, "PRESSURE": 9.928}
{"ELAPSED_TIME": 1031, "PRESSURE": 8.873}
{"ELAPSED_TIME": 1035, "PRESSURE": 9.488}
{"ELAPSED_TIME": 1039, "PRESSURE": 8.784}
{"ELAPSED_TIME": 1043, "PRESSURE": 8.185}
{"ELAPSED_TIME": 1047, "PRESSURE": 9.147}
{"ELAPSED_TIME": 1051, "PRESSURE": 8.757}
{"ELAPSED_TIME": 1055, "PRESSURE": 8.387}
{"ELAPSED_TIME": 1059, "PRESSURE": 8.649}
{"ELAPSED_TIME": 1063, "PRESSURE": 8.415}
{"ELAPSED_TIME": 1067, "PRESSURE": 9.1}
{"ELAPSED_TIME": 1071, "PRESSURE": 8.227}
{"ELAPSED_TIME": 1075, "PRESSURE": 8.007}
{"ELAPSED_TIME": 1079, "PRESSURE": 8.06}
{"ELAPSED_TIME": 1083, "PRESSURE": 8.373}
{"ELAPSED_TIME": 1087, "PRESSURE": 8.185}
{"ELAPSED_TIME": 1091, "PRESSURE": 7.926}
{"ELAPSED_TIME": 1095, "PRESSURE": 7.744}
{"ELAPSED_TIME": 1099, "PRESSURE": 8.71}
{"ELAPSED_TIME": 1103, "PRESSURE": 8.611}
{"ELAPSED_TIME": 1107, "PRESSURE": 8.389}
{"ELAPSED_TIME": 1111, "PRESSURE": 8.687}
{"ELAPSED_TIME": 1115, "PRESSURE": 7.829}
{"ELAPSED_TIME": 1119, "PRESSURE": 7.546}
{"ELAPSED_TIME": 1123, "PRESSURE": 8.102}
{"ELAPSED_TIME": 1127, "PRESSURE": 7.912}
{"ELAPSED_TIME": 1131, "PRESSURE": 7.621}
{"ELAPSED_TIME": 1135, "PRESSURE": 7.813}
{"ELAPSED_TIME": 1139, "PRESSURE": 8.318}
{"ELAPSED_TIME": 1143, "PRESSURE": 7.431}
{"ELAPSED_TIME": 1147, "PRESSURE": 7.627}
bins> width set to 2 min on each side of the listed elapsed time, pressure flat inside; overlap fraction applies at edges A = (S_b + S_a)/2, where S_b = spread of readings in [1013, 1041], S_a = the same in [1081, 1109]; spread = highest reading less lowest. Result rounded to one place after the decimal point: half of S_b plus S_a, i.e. 1.5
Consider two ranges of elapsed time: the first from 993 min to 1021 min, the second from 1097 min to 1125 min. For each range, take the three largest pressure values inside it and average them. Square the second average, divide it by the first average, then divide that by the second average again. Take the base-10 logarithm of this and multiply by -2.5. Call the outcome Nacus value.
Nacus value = 0.18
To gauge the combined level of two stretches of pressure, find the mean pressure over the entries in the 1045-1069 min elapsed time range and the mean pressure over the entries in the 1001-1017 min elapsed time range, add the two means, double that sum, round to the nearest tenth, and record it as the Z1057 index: 37.0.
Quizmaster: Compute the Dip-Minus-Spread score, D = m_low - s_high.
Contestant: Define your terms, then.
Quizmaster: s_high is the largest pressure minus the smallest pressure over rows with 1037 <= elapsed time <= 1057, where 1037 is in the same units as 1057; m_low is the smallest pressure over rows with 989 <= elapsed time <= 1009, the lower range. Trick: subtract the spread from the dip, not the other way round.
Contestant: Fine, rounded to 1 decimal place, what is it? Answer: 7.0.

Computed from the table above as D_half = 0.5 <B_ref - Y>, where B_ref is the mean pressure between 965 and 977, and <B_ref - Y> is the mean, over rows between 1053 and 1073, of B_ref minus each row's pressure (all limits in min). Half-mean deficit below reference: -1.33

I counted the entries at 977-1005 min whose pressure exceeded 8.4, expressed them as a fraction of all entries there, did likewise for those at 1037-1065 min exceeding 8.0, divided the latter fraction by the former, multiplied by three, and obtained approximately 10.5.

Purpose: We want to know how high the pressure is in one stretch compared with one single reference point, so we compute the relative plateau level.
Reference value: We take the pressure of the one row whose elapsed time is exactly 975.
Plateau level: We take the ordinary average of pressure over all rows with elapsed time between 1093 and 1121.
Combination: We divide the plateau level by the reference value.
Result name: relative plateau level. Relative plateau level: 2.28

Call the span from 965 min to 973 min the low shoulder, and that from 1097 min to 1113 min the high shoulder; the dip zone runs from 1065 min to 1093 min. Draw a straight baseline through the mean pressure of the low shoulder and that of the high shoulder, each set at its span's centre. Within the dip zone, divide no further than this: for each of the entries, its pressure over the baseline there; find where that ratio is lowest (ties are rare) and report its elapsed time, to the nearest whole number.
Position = 1091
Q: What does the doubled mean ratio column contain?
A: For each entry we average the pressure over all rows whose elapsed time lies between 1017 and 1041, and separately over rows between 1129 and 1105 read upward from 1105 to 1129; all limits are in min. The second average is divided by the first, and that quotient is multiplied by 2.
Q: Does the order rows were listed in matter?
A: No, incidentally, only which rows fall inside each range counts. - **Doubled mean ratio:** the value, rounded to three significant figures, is 1.66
